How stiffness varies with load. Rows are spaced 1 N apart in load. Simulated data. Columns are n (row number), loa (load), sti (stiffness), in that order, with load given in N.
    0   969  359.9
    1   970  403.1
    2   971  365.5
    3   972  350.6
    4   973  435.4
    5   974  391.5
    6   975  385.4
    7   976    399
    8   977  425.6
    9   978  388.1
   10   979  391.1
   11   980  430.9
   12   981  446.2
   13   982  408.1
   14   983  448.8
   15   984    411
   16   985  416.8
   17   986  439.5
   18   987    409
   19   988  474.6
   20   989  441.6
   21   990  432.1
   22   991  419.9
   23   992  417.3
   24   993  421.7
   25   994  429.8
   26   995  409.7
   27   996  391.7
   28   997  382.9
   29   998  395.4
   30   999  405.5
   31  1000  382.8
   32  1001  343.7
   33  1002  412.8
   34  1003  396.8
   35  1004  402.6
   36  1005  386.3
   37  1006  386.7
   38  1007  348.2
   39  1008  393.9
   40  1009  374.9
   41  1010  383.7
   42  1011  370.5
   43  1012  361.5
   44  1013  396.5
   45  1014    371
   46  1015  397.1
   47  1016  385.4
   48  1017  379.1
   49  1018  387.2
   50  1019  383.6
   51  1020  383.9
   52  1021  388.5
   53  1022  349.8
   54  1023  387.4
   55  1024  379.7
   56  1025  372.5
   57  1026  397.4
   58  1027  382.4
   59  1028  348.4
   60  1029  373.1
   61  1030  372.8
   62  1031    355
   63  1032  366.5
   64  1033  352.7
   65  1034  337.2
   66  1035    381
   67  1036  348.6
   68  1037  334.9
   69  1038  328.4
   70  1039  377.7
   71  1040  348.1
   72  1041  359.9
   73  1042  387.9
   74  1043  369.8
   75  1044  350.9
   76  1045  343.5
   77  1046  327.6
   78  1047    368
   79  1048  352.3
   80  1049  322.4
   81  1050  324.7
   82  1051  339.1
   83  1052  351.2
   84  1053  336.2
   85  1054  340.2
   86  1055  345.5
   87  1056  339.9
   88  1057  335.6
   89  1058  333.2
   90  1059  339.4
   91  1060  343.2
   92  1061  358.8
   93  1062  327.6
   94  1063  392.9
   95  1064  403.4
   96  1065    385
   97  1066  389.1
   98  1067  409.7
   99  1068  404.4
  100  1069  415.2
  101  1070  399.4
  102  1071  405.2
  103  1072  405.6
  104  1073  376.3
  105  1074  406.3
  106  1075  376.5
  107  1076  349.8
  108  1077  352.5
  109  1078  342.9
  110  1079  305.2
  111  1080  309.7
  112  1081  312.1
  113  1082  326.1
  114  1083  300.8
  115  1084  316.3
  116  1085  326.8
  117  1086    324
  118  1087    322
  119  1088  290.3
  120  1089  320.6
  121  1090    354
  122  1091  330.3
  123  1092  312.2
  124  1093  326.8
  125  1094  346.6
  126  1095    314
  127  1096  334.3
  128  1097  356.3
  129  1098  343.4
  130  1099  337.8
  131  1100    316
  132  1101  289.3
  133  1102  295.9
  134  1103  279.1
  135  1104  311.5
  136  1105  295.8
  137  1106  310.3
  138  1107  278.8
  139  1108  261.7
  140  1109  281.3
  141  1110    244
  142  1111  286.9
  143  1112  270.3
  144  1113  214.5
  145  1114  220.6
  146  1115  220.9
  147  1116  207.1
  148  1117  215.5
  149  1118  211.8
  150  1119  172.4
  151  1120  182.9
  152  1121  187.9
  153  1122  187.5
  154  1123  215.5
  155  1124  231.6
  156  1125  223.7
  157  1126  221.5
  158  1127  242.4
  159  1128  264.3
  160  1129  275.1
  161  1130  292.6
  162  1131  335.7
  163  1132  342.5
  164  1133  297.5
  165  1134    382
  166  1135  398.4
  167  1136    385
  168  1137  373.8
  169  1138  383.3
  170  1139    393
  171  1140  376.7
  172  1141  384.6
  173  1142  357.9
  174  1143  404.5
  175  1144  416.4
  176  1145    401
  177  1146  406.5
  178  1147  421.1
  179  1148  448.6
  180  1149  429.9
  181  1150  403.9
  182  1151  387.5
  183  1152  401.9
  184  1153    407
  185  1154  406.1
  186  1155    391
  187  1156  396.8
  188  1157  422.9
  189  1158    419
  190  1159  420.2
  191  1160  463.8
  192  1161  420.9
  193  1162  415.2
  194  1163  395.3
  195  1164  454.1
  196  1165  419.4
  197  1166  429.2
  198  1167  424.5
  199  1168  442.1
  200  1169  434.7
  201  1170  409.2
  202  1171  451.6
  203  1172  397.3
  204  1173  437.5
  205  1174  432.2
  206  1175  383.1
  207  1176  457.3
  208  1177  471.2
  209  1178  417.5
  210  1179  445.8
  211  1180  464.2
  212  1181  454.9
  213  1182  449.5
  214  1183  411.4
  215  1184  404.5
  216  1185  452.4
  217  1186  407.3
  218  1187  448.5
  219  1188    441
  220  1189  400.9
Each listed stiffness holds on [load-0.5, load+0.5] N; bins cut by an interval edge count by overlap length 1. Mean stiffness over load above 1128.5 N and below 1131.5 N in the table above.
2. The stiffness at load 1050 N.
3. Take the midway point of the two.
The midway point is 313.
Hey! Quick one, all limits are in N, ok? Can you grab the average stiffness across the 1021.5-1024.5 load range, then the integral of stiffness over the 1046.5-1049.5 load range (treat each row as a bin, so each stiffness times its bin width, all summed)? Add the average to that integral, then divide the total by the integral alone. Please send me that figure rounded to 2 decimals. 1.36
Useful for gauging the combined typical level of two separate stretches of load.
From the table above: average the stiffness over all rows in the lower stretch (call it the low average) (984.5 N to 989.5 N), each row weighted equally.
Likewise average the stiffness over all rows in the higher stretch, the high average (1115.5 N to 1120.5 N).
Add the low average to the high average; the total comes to 634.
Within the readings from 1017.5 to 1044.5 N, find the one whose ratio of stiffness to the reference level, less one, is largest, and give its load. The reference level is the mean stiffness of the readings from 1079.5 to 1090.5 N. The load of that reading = 1026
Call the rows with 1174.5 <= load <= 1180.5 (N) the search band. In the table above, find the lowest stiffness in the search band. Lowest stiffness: 383.1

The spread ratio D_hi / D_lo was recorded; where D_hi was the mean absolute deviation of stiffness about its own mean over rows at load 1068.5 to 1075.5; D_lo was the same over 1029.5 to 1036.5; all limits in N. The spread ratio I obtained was 1.0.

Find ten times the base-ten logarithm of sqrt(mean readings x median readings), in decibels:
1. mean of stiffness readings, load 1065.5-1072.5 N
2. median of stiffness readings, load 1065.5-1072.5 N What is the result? 26.1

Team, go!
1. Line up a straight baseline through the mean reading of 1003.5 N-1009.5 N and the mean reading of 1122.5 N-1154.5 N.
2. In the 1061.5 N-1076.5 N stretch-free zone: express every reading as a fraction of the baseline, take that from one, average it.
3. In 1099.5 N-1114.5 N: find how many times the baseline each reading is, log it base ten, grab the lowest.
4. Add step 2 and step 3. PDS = -0.28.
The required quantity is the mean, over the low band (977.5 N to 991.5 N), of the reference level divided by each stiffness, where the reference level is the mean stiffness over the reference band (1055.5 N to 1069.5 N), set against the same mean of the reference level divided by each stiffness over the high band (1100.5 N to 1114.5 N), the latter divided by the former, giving 1.57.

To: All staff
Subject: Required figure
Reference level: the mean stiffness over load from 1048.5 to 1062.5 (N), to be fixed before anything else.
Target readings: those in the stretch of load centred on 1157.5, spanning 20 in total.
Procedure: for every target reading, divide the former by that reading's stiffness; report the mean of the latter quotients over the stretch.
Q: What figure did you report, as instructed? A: 0.81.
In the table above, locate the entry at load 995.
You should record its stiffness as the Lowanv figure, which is 409.7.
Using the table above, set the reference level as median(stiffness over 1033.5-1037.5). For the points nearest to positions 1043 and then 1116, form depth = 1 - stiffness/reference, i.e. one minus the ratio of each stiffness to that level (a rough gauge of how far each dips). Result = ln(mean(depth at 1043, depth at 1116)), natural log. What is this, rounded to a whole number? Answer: -2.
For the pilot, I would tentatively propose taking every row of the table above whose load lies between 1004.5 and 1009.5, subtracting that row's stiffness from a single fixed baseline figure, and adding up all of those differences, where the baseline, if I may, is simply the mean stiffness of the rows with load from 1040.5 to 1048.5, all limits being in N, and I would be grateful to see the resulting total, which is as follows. -103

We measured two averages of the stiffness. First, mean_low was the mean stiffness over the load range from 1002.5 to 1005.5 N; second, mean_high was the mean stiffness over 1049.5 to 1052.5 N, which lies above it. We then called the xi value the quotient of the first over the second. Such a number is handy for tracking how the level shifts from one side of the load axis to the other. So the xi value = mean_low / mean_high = 1.17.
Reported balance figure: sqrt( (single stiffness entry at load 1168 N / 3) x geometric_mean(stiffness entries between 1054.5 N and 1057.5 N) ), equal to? 224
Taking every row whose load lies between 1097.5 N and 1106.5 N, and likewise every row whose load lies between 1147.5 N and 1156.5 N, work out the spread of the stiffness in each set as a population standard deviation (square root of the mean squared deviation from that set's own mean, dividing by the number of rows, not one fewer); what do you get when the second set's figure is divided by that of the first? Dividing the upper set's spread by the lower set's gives 0.90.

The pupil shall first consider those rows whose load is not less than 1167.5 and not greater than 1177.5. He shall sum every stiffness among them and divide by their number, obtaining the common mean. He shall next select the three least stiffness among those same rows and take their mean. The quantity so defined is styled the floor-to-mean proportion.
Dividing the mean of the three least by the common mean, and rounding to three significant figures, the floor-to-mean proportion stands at 0.919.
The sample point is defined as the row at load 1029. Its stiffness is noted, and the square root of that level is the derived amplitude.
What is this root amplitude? 19.3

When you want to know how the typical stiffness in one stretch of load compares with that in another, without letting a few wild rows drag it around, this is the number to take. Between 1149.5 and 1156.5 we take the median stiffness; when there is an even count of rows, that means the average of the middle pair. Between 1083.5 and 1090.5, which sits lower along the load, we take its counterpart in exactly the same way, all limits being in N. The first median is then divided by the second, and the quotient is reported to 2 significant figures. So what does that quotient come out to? 1.2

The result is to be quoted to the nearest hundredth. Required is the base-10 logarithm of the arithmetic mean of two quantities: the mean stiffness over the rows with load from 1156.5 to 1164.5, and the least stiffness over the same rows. 2.61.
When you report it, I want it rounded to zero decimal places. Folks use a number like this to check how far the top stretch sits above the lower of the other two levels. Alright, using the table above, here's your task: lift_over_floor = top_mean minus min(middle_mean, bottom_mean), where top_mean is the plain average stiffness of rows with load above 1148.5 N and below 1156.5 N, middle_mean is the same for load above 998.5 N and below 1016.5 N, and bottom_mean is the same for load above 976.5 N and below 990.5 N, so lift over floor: 20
